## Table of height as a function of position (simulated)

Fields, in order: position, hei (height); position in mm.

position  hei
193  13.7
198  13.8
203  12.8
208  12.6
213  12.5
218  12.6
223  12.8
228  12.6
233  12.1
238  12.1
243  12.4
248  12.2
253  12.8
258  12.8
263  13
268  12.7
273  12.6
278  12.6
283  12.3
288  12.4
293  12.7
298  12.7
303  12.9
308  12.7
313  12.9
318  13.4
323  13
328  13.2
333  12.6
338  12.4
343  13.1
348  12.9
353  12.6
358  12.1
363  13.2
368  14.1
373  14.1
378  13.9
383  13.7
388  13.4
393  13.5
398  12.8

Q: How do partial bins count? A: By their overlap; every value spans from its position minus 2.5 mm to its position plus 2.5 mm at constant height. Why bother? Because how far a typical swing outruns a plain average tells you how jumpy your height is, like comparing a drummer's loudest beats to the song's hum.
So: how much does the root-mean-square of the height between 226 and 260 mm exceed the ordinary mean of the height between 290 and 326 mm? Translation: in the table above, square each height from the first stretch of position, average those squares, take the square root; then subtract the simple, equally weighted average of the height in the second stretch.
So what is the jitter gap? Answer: -0.47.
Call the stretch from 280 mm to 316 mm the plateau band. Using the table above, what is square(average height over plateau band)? 160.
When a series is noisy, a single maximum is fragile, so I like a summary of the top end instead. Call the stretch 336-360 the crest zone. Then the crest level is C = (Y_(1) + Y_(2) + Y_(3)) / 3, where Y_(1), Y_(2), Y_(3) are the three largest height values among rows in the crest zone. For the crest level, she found 12.9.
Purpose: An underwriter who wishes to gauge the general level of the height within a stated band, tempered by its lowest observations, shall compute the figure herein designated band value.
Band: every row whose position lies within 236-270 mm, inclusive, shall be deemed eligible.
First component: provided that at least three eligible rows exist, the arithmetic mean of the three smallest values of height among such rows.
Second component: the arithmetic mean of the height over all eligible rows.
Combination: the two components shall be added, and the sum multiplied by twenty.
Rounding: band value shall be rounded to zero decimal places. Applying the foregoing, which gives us 496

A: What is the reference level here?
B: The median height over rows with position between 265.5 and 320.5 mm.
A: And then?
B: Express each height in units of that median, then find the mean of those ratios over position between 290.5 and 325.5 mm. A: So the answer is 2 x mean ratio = 2.03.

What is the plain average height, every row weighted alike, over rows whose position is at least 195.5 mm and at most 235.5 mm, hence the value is 12.7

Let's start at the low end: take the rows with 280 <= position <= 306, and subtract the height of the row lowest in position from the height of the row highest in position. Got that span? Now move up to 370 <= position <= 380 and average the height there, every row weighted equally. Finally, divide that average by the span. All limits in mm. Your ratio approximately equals 23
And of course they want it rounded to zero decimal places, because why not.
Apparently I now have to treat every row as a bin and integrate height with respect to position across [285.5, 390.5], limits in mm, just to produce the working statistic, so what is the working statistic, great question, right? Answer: 1370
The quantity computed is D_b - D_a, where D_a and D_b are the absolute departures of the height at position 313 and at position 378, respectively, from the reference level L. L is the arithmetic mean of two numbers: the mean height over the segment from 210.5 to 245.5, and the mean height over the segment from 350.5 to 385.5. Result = 1.0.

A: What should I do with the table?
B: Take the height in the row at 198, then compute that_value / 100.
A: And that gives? 0.138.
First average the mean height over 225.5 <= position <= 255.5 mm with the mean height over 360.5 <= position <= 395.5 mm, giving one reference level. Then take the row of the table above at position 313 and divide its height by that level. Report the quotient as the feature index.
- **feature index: 0.990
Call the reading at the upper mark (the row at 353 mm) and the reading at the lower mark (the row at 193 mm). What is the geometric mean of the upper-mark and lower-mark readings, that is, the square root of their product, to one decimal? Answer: 13.1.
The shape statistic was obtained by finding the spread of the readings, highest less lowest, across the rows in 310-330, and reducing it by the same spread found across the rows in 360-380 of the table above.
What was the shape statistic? -0.40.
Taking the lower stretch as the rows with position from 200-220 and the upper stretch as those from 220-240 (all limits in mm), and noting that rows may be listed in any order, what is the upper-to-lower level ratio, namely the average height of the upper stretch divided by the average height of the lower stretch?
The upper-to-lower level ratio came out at 0.98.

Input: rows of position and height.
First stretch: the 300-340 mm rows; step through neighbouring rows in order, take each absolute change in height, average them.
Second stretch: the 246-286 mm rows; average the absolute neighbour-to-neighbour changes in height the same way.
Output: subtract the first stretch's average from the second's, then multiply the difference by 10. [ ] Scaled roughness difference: -1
